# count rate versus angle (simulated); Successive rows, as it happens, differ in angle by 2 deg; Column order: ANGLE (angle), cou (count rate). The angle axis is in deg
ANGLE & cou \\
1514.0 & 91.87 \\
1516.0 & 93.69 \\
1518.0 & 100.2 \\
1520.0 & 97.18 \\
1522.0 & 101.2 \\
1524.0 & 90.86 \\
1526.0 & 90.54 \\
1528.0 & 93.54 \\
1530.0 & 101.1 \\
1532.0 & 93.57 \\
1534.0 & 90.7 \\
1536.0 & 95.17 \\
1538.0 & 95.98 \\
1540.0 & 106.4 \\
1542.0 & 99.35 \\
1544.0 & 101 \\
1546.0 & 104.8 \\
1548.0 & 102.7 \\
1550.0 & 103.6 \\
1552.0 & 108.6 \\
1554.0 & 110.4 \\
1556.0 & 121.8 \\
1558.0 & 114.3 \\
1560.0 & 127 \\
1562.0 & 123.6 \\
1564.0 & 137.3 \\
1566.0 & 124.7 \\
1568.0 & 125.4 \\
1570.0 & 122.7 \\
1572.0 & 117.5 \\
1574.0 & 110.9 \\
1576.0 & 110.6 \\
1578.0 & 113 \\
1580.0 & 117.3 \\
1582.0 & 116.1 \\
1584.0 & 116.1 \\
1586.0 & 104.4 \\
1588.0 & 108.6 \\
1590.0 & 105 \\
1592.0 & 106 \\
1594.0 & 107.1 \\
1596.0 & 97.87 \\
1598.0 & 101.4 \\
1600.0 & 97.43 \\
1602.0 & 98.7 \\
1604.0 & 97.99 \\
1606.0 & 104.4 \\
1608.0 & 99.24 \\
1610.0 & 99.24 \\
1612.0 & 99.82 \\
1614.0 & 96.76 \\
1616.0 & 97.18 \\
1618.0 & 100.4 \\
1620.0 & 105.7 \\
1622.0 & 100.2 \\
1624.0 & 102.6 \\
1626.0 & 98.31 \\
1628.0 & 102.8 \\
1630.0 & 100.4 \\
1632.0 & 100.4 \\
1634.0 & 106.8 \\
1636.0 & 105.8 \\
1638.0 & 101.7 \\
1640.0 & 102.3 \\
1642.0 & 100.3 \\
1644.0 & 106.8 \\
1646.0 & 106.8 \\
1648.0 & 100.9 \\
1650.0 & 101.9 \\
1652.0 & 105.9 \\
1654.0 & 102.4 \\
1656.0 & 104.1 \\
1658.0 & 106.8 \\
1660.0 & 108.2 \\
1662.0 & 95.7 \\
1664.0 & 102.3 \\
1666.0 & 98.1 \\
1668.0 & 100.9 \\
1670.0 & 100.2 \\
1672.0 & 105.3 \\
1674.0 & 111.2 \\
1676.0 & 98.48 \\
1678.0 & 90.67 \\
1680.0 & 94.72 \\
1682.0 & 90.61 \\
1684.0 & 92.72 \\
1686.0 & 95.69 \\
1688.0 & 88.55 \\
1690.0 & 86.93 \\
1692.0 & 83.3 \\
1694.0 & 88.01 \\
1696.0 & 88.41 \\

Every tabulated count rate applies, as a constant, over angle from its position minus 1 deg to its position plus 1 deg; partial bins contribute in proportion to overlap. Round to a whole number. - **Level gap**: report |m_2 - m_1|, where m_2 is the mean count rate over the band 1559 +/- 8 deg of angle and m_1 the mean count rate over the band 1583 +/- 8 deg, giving 10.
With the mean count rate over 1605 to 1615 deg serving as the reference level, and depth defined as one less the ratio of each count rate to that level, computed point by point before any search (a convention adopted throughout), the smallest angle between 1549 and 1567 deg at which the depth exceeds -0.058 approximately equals 1550.0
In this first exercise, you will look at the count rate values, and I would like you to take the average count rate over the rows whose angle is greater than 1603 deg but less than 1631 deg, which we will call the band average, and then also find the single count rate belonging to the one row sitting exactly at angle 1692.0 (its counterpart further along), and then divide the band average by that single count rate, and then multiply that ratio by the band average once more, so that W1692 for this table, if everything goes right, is 121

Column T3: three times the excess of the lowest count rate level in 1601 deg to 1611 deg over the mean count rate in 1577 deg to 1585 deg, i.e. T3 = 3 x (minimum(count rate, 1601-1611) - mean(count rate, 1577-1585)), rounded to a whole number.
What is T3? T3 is -53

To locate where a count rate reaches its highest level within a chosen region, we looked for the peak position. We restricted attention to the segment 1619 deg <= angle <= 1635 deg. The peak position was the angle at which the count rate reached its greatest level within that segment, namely 1634.0 deg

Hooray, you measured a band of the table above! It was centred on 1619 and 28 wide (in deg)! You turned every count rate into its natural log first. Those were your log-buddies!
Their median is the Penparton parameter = 4.61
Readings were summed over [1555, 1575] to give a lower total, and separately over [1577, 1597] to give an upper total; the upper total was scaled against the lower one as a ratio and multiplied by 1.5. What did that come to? 1.34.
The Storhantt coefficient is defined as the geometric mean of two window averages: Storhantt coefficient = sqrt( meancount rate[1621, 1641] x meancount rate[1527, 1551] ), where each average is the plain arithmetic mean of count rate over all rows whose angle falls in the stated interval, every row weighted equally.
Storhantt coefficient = 101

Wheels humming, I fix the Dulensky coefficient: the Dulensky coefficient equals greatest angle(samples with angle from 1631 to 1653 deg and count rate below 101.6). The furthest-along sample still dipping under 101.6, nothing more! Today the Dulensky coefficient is 1648.0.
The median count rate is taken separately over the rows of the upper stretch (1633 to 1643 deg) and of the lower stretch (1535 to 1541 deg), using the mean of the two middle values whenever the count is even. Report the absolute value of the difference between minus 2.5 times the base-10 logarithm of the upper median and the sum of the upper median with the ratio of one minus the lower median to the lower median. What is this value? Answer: 106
